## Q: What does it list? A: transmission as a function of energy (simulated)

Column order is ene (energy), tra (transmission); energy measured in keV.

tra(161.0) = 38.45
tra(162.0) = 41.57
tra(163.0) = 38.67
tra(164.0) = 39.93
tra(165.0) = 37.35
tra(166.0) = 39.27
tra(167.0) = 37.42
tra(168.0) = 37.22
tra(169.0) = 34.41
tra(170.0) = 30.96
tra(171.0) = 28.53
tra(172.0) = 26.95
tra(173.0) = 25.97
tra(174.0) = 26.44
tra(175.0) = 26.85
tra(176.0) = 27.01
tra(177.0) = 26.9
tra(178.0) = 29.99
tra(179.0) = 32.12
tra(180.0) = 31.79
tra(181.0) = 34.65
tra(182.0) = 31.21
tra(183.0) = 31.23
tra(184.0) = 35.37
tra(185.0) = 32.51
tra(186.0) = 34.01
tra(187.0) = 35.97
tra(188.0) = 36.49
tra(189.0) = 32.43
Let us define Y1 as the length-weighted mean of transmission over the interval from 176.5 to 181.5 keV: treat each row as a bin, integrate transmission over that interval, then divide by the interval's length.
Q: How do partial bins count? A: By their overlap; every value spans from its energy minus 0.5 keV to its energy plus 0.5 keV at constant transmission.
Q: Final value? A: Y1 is 31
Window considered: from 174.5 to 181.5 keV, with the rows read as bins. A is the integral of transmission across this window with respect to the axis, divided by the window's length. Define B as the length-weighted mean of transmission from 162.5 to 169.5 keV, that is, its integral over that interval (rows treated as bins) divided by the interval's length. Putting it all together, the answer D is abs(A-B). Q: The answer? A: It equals 7.9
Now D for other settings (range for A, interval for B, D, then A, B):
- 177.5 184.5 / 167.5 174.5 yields 2.3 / 32.3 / 30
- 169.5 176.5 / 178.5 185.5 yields 5.2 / 27.5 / 33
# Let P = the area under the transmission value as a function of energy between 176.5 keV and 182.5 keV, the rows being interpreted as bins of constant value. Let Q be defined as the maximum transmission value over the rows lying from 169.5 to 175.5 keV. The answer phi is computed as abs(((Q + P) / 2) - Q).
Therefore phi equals 78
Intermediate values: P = 187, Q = 30.96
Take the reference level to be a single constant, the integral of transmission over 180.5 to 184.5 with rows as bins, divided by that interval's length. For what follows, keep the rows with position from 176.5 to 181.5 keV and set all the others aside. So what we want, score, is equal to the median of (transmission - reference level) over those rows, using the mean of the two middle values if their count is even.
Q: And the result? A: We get -1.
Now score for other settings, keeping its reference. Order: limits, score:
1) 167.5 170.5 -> 1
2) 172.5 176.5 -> -6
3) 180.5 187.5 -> 1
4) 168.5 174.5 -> -5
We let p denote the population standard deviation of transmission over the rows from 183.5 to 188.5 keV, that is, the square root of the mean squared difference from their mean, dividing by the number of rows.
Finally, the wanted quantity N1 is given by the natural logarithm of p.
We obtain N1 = 0.37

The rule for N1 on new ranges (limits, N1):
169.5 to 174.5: 0.59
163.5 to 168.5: 0.13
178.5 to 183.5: 0.24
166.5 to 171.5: 1.25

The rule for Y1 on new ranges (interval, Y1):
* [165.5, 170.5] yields 36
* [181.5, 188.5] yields 34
